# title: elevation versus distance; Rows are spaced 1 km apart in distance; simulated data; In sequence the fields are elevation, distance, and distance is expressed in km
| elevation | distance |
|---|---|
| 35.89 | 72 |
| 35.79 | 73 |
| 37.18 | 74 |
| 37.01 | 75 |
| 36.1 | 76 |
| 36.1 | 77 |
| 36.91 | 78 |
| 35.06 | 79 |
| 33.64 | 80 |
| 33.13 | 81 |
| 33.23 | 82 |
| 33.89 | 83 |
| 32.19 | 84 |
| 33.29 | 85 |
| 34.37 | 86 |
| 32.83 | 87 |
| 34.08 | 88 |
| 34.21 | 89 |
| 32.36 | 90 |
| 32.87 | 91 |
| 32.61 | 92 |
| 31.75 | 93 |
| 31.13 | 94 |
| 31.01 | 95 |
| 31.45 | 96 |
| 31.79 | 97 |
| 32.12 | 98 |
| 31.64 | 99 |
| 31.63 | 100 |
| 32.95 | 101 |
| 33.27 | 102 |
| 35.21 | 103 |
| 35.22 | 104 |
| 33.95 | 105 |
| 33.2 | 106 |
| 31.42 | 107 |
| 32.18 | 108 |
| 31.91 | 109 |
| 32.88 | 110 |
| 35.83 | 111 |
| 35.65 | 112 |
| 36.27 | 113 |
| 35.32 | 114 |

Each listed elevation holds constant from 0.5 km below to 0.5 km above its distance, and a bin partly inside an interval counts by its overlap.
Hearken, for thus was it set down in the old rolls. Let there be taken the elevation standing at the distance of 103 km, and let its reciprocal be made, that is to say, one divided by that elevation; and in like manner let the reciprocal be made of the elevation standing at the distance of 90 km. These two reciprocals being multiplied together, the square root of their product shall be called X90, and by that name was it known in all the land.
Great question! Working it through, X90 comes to 0.0296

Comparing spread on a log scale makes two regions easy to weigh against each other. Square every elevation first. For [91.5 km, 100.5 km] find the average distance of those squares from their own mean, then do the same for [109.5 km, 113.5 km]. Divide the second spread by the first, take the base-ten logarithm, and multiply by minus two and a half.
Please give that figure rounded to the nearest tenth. -1.4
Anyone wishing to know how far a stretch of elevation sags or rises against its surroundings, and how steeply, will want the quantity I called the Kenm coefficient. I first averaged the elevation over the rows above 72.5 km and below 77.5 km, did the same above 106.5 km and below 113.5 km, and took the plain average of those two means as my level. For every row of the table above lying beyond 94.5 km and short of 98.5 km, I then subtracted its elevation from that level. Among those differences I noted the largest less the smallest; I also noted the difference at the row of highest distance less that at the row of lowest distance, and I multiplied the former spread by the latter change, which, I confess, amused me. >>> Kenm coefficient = -1.2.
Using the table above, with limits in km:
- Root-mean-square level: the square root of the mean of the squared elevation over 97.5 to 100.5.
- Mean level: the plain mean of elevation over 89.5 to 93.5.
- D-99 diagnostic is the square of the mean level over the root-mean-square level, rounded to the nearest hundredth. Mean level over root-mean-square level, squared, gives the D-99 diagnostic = 1.04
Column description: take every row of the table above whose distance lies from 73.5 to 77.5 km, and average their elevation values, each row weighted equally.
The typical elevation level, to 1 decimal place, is 36.6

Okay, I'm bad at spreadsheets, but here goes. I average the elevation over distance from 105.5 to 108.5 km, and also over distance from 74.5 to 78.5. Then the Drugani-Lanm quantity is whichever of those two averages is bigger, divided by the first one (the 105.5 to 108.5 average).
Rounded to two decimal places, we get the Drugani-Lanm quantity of 1.13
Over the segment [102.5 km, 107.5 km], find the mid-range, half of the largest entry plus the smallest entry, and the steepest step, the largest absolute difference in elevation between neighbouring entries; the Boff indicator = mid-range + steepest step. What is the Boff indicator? 35.1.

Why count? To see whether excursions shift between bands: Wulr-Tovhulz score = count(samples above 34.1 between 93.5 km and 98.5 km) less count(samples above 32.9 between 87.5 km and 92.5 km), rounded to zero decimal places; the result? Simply -2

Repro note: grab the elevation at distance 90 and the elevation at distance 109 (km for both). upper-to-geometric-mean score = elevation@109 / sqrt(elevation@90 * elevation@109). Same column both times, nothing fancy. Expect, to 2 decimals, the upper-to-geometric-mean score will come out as 0.99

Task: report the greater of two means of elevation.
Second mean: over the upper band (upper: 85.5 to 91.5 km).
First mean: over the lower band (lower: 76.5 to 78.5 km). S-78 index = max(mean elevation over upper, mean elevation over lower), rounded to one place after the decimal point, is 36.5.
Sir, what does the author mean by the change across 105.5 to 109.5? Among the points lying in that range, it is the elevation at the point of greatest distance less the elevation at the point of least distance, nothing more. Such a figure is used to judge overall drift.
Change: -1.3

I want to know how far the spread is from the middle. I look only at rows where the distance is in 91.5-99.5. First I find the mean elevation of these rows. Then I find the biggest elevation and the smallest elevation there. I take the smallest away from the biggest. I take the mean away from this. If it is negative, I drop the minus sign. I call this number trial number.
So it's 30.1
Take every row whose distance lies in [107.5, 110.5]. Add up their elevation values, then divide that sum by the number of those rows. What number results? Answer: 32.3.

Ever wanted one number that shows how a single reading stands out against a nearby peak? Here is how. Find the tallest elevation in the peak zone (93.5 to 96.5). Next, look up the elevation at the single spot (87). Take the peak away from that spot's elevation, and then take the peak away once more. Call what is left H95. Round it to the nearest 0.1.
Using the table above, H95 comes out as -30.1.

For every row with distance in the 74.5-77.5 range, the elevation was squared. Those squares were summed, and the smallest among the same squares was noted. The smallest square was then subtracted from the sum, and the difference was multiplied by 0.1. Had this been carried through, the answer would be 267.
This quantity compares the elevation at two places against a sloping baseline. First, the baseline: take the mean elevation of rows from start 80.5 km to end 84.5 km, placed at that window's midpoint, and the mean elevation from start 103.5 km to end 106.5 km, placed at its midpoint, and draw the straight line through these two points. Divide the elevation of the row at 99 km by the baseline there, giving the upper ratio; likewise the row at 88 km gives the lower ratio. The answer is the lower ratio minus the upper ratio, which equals 0.09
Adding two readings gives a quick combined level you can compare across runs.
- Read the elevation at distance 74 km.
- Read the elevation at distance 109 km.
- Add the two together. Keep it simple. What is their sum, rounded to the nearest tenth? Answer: 69.1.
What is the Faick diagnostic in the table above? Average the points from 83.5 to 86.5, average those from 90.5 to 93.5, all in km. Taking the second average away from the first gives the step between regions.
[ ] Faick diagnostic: 0.9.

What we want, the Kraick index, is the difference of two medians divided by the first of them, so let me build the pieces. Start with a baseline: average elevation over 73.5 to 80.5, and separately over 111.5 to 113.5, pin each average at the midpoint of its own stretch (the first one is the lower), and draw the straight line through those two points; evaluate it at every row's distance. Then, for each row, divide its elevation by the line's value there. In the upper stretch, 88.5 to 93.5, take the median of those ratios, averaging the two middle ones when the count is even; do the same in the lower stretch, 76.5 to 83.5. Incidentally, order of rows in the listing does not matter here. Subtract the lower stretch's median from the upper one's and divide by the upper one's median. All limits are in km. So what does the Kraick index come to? -0.039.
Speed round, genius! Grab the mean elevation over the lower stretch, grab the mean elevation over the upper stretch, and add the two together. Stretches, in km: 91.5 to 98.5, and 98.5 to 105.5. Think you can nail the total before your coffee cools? 65.1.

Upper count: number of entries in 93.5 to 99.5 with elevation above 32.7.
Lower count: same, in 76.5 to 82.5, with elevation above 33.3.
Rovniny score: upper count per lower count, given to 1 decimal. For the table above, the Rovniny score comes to 0.0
